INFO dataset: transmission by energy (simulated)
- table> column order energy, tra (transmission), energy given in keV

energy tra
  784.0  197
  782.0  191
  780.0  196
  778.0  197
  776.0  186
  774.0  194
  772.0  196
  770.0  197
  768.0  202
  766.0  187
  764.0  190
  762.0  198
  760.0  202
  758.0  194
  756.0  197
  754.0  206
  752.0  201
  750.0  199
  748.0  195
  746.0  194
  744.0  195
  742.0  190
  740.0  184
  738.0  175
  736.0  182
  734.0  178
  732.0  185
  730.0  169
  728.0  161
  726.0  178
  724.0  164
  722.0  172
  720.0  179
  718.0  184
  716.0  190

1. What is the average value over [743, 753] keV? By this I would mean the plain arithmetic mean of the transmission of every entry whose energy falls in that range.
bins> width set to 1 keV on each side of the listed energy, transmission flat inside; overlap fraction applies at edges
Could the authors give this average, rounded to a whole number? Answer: 197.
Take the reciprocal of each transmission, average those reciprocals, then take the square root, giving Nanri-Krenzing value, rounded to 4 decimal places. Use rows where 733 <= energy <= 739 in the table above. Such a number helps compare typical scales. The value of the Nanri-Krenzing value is 0.0749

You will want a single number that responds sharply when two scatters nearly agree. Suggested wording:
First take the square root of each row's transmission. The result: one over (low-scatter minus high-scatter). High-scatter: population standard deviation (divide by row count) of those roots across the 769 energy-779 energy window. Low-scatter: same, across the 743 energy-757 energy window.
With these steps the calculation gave -96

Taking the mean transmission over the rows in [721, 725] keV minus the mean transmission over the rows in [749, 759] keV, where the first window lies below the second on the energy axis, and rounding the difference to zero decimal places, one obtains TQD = -31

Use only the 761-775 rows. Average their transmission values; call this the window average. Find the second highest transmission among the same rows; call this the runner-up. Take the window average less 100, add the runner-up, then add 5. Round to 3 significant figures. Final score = 298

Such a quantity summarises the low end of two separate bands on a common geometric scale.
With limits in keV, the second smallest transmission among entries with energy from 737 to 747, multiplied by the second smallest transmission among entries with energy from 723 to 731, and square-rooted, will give 174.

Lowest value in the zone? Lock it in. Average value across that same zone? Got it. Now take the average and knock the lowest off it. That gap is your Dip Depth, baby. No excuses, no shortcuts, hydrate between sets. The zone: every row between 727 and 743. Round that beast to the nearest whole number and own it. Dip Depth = 17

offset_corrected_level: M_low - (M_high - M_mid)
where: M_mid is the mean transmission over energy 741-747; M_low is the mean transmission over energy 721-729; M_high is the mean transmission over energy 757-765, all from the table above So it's 166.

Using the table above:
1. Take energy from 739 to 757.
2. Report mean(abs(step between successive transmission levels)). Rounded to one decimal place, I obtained 4.1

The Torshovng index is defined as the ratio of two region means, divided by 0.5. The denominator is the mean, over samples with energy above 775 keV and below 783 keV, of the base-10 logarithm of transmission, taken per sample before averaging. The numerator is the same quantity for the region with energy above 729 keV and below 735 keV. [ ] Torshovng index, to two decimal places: 1.97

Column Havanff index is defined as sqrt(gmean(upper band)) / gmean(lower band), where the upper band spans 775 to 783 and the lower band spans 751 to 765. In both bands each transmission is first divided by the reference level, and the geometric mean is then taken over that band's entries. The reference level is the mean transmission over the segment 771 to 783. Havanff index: 0.97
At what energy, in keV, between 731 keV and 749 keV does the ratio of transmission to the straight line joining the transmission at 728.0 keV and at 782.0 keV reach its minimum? 738.0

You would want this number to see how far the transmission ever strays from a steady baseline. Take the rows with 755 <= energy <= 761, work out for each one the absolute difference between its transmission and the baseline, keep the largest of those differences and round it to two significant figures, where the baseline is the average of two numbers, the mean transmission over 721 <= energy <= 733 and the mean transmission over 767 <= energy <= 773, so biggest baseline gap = 17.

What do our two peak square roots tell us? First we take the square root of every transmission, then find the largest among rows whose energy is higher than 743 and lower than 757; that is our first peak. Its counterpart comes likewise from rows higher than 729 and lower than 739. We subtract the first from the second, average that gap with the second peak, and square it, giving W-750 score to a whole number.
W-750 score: 41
